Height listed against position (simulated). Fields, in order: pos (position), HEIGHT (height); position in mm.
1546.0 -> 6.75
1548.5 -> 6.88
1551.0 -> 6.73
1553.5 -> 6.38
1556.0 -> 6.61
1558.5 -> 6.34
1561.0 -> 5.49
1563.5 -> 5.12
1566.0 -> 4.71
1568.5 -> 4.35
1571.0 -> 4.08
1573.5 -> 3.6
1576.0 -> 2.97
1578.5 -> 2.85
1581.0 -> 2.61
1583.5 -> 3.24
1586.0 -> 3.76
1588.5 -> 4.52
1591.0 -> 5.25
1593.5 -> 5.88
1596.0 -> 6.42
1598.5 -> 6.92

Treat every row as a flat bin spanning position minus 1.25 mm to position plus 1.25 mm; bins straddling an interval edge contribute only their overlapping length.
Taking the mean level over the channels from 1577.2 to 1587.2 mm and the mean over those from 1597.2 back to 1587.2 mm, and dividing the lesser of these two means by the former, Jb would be 1.0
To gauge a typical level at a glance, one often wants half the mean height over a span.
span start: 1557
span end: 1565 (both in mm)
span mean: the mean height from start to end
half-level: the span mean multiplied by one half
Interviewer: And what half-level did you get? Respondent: 2.8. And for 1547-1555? 3.3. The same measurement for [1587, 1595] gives 2.6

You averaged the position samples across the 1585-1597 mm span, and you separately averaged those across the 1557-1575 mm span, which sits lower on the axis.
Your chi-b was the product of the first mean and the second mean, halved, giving 12.4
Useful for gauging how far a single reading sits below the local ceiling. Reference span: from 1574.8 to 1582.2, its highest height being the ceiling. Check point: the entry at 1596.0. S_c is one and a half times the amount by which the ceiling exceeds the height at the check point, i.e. -5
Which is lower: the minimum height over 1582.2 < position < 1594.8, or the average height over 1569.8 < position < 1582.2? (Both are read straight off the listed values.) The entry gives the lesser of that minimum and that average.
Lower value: 3.2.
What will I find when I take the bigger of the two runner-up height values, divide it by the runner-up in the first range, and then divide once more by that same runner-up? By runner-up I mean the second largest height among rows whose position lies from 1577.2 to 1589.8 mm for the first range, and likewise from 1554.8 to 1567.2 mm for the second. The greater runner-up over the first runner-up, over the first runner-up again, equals 0.45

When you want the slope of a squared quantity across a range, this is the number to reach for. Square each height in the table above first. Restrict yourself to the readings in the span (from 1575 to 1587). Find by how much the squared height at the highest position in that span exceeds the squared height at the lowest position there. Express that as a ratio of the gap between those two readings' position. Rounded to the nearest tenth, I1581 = 0.5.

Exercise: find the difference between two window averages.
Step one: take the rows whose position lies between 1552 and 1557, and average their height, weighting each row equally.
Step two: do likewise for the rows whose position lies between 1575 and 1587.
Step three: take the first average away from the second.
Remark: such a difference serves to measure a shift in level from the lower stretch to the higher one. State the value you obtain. -3.4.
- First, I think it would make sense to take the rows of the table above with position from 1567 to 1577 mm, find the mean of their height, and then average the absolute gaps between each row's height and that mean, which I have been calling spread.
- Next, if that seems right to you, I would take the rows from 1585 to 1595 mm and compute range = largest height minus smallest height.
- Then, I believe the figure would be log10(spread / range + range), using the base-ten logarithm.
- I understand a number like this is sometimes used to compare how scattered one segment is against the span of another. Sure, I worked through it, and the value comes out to 0.37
